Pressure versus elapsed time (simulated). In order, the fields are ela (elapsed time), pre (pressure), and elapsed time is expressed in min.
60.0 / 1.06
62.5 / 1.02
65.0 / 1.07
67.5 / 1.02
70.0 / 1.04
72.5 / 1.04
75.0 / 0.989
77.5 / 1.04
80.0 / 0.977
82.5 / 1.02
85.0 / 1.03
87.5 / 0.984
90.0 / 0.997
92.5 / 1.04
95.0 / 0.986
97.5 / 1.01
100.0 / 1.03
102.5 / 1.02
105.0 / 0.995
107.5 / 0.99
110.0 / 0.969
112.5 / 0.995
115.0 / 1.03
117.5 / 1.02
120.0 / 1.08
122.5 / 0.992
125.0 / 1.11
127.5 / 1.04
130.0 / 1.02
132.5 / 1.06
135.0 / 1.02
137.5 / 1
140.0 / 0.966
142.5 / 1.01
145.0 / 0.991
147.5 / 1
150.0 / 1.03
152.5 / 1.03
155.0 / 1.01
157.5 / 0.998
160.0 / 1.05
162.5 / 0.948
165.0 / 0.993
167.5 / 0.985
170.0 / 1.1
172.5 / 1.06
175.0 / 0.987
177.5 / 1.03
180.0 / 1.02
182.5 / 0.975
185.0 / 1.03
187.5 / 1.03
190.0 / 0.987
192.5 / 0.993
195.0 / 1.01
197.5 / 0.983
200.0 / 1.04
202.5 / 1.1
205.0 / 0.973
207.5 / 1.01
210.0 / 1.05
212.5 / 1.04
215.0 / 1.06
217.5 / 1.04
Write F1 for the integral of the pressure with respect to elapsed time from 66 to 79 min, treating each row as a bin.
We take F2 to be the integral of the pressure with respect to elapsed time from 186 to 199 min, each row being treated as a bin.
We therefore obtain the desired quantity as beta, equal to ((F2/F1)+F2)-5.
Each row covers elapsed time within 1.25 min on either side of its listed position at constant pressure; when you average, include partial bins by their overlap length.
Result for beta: 9.00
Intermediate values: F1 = 13.3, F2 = 13.0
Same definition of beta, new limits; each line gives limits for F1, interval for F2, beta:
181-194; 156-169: 8.96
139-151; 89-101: 8.16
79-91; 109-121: 8.24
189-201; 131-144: 9.24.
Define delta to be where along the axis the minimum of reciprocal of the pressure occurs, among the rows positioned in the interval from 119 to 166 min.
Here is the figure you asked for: 125.0 min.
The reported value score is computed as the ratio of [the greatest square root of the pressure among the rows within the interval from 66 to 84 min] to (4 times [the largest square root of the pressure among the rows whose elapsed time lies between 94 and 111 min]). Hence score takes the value 0.251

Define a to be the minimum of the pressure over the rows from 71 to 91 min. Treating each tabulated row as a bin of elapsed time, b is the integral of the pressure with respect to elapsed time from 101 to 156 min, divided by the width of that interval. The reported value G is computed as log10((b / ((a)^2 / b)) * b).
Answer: 0.043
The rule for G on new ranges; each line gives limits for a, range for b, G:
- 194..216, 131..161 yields 0.041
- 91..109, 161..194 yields 0.026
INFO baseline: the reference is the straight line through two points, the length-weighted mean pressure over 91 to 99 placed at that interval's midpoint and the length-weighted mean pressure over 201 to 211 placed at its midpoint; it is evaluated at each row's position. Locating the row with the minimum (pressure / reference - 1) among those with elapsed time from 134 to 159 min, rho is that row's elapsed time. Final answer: 140.0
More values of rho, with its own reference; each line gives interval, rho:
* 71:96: 80.0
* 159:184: 162.5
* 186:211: 205.0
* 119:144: 140.0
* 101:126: 110.0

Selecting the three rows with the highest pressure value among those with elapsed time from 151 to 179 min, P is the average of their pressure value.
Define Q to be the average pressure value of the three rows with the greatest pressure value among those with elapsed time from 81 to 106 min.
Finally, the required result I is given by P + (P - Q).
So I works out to 1.11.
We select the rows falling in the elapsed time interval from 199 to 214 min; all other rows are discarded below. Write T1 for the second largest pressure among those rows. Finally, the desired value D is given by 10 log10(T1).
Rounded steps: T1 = 1.05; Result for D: 0.212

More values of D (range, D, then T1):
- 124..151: 0.253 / 1.06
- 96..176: 0.414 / 1.1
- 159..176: 0.253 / 1.06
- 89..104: 0.128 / 1.03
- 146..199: 0.253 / 1.06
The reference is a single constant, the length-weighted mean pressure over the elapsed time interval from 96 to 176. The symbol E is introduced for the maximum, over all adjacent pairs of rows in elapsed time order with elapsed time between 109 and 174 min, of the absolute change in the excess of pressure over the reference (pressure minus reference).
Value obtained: 0.118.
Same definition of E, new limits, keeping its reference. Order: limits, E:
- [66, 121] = 0.063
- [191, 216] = 0.127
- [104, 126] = 0.118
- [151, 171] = 0.115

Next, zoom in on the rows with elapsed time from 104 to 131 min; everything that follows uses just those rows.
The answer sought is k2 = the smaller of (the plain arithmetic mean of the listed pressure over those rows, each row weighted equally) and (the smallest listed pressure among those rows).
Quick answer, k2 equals 0.969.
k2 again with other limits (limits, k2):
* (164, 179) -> 0.985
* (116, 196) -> 0.948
